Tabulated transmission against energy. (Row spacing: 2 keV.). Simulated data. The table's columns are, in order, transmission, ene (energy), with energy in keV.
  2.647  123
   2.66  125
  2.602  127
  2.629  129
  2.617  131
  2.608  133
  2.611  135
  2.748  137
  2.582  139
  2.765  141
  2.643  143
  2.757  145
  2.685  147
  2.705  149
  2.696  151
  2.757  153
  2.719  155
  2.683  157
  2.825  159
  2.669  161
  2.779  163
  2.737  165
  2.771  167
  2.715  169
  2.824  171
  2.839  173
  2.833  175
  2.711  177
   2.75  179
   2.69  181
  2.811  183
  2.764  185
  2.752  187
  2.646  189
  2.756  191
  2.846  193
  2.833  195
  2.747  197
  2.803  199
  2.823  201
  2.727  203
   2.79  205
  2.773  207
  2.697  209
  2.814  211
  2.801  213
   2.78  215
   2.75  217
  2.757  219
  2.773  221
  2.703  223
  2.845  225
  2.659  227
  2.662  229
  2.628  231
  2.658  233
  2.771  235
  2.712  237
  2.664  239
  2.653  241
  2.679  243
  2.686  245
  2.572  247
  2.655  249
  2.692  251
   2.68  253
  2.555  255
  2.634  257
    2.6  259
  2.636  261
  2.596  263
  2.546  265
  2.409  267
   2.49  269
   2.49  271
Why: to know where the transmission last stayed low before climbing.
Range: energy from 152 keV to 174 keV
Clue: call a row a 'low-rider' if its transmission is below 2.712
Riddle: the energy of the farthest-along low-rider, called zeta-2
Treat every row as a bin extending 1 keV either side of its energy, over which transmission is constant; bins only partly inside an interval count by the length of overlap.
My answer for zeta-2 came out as 161 keV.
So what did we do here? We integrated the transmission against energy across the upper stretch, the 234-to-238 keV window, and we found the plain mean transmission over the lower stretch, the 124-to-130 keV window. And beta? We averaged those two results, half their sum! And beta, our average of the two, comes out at 6.8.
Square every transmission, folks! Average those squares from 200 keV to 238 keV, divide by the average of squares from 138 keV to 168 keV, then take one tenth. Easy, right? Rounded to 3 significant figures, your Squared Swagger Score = 0.102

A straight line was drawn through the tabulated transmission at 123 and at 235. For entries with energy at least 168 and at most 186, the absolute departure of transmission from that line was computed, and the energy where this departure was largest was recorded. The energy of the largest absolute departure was 173 keV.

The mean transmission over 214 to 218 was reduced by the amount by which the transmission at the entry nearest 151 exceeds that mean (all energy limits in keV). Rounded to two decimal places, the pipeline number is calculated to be 2.83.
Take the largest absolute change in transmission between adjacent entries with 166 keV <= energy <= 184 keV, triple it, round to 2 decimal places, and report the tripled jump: 0.37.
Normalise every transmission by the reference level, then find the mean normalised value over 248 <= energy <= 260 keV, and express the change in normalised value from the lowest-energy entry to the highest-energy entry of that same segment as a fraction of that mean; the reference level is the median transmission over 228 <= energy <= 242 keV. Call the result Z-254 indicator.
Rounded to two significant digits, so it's -0.021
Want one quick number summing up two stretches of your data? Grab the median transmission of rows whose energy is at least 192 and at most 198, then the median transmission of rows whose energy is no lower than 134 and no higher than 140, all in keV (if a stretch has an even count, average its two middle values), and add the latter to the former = 5.44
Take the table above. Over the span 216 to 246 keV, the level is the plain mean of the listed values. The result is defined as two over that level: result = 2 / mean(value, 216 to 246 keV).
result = 0.739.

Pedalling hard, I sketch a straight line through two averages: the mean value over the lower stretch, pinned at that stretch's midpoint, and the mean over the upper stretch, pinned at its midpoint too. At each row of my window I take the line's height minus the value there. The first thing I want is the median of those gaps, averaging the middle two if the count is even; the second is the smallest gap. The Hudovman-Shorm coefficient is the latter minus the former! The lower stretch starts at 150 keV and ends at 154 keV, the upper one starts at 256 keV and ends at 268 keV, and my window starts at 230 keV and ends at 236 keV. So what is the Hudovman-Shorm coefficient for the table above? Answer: -0.12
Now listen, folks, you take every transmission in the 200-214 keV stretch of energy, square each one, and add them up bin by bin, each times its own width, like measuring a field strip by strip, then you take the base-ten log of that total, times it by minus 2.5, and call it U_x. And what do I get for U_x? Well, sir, -5.082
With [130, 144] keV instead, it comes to -4.985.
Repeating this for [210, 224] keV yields -5.077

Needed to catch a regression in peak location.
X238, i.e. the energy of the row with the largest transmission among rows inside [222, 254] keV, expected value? 225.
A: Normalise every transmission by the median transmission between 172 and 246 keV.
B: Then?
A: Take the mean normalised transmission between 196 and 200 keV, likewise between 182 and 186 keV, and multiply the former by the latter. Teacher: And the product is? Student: 1.02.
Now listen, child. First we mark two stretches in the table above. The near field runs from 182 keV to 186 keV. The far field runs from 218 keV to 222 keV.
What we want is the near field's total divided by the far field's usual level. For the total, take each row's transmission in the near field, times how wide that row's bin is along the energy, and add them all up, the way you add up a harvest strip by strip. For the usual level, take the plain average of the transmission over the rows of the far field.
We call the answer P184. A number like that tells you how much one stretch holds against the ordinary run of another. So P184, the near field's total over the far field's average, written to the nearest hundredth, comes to 4.03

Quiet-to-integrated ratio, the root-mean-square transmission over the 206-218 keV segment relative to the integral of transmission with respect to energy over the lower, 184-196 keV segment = 0.0834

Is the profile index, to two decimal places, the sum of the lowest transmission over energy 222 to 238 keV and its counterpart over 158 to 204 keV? 5.27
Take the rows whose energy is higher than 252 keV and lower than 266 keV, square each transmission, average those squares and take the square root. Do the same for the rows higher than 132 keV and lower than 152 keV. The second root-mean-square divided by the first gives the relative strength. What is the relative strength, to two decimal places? 1.03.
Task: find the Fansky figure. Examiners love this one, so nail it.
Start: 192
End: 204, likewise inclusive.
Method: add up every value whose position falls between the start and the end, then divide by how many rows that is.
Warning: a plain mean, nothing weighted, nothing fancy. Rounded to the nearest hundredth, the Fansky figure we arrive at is 2.80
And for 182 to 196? 2.77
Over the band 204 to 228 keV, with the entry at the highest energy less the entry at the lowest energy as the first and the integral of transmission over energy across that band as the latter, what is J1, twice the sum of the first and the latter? 132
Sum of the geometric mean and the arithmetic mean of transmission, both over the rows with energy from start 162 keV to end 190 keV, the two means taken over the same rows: 5.52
